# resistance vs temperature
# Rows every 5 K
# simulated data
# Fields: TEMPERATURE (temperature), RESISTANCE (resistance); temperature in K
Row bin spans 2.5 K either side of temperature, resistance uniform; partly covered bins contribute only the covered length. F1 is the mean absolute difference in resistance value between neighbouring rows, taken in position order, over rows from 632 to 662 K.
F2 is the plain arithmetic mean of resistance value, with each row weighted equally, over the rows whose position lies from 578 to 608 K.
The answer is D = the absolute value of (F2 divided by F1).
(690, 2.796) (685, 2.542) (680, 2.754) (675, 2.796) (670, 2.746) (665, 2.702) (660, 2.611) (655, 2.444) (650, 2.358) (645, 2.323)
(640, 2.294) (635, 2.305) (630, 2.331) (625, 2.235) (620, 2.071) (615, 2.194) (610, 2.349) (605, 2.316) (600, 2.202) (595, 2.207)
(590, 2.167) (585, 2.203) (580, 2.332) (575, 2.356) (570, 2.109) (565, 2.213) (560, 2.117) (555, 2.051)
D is 34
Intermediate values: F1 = 0.066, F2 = 2.24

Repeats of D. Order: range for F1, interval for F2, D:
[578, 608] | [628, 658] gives 36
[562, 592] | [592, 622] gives 21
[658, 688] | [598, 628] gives 25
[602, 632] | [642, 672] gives 22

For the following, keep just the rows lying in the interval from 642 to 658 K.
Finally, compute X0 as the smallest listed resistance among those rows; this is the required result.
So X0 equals 2.323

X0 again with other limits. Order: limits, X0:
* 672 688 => 2.542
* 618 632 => 2.071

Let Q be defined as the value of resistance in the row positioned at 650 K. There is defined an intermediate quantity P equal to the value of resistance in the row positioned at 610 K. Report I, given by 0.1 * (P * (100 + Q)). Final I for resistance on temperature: 24.0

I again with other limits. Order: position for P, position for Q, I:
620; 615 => 21.2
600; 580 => 22.5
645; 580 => 23.8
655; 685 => 25.1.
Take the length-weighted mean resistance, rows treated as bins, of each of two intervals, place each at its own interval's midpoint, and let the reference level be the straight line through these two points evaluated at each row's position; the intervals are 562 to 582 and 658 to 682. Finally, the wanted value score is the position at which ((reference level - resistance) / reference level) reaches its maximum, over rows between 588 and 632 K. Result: 620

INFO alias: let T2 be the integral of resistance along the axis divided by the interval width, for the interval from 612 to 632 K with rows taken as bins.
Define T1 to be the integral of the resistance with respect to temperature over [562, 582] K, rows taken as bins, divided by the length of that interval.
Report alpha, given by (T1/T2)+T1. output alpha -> 3.26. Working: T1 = 2.25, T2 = 2.21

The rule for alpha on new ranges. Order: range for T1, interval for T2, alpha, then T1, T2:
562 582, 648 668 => 3.13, 2.25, 2.54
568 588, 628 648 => 3.22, 2.25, 2.31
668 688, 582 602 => 3.94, 2.71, 2.20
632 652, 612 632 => 3.37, 2.32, 2.21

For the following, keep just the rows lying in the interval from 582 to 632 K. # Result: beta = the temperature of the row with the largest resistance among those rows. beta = 610 K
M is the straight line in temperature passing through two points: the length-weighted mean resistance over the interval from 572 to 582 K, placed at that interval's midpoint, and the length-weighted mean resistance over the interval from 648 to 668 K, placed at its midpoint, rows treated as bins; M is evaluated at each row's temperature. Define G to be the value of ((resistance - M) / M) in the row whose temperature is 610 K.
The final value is -0.03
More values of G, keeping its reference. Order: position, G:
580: 0.00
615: -0.10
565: -0.04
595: -0.07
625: -0.09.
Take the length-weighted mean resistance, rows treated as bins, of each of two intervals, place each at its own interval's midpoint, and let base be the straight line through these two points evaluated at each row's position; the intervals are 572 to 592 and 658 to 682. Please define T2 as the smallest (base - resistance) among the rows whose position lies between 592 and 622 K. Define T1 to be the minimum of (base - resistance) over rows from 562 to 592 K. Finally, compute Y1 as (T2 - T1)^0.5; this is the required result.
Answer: 0.44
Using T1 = -0.13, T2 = 0.061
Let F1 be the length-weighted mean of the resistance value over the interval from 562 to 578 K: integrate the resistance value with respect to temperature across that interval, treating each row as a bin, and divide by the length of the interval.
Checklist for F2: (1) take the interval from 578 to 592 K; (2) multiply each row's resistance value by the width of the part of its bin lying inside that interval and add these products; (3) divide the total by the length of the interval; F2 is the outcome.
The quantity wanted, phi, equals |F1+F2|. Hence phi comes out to 4.46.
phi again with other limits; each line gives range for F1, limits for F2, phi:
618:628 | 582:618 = 4.40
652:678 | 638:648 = 4.97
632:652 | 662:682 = 5.07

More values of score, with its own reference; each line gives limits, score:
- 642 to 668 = 645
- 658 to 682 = 660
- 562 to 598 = 590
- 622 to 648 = 640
